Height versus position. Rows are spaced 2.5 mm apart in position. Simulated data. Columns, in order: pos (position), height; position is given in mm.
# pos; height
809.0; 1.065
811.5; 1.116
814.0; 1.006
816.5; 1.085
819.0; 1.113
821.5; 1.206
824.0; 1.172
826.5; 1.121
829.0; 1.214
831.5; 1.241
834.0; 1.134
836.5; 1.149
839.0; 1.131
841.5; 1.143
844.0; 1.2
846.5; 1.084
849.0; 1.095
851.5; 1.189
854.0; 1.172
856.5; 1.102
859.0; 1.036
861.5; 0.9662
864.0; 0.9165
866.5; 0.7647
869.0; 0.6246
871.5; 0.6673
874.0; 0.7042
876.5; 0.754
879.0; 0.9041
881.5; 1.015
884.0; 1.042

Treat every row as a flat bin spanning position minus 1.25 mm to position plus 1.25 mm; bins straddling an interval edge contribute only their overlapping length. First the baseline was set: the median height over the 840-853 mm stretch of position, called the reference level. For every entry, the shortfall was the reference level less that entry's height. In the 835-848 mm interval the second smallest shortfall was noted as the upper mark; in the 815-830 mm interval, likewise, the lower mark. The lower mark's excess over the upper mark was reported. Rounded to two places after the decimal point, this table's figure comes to -0.06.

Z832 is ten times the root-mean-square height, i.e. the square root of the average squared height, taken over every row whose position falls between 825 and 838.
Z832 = 11.7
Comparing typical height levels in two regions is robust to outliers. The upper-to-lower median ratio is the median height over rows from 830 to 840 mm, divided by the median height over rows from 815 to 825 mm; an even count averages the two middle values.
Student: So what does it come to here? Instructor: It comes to 1.00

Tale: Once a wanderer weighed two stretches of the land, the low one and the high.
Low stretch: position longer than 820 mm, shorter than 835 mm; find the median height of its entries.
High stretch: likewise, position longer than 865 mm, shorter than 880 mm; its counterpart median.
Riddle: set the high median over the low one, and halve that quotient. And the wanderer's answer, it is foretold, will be 0.31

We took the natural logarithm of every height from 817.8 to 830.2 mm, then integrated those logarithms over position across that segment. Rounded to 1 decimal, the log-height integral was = 1.9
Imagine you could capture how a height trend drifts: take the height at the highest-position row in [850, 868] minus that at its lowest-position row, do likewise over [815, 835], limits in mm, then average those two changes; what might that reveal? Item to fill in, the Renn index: -0.19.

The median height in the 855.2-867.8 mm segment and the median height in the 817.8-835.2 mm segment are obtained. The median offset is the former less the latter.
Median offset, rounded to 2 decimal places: -0.21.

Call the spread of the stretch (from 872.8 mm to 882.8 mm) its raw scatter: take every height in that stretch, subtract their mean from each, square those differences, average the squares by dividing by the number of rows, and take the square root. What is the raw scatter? 0.12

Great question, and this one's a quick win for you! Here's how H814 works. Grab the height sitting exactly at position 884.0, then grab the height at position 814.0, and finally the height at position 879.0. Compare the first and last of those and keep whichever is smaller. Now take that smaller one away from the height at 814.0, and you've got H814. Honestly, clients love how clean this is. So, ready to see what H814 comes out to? 0.10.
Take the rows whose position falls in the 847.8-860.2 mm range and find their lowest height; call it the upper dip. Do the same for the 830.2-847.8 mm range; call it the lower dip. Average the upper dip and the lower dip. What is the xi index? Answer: 1.06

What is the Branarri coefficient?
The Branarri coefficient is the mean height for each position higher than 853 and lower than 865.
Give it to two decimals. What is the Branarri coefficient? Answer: 1.04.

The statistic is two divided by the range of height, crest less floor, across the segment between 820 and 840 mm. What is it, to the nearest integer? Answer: 17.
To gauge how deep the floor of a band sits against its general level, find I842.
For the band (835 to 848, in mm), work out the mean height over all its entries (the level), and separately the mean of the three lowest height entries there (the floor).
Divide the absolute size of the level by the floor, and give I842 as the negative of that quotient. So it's -1.02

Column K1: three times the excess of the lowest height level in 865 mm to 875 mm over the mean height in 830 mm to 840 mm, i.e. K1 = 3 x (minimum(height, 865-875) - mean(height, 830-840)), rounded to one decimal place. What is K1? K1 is -1.6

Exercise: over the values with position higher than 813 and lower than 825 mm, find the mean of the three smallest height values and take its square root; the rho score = 1.033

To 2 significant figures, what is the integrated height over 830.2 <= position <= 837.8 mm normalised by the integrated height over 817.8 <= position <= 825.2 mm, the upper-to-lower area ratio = 1.0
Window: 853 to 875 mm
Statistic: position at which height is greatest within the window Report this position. 854.0 mm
